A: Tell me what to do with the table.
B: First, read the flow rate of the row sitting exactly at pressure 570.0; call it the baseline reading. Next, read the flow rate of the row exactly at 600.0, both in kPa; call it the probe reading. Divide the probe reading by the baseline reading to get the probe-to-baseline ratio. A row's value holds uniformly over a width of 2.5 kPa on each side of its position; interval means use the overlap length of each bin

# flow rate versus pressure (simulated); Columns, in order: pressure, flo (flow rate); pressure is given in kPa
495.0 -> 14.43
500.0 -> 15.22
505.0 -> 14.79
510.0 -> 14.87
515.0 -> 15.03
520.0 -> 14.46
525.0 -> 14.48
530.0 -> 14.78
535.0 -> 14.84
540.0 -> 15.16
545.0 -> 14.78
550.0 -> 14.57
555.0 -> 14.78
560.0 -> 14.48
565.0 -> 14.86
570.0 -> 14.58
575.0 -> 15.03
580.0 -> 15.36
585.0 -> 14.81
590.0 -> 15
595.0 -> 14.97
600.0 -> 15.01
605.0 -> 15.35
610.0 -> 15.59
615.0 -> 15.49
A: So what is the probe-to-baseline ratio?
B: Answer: 1.03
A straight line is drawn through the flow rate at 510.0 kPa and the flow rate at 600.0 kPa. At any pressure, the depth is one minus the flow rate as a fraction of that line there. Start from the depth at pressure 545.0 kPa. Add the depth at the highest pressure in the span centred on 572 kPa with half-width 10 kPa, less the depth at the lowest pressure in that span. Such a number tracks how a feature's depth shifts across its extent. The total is -0.02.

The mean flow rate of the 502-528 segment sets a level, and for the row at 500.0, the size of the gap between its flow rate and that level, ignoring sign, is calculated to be 0.5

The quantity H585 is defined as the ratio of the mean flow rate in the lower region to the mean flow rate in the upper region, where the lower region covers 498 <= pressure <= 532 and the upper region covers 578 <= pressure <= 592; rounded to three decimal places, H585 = 0.983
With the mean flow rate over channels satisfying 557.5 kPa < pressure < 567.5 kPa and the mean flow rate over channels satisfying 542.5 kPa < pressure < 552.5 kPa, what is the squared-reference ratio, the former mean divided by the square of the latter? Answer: 0.0681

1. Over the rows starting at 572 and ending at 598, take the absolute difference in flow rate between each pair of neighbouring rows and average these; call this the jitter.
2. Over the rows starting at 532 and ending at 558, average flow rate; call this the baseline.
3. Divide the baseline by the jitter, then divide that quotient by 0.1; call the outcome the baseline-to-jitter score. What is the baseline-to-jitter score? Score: 539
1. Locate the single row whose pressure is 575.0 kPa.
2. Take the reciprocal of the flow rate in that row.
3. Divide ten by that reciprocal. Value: 150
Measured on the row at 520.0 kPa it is 145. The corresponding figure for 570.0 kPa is 146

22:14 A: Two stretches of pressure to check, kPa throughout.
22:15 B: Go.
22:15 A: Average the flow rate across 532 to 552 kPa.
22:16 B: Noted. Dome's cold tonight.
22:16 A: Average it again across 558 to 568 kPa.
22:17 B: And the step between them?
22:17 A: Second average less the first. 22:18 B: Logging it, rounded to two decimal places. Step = -0.17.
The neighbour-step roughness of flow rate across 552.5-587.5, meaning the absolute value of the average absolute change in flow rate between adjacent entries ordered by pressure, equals 0.382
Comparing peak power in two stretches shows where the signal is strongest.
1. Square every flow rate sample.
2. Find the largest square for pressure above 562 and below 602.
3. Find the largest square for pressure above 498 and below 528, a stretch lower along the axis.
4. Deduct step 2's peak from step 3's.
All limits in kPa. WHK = -4.3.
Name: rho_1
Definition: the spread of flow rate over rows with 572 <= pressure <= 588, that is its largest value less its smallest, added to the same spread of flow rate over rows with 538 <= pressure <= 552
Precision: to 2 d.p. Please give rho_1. 1.14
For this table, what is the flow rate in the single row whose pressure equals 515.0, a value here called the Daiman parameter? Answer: 15.03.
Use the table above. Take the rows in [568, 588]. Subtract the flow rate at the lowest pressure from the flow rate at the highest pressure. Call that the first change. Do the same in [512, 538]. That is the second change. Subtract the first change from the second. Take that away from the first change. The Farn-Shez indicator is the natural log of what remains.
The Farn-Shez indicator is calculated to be -0.43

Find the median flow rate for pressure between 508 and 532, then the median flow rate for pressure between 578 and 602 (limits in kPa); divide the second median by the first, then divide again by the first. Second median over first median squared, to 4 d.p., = 0.0687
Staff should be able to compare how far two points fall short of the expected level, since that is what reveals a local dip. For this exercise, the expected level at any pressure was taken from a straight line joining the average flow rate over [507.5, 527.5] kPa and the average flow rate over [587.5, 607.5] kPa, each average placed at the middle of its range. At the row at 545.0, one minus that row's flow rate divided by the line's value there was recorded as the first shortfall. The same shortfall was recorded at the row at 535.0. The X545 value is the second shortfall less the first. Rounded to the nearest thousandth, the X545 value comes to -0.007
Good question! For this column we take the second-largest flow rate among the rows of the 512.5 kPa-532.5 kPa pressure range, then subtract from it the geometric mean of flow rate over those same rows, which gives 0.09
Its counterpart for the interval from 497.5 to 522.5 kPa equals 0.16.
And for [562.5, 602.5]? 0.08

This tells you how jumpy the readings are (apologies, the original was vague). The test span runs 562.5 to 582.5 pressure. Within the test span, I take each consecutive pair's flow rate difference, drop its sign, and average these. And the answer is 0.35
